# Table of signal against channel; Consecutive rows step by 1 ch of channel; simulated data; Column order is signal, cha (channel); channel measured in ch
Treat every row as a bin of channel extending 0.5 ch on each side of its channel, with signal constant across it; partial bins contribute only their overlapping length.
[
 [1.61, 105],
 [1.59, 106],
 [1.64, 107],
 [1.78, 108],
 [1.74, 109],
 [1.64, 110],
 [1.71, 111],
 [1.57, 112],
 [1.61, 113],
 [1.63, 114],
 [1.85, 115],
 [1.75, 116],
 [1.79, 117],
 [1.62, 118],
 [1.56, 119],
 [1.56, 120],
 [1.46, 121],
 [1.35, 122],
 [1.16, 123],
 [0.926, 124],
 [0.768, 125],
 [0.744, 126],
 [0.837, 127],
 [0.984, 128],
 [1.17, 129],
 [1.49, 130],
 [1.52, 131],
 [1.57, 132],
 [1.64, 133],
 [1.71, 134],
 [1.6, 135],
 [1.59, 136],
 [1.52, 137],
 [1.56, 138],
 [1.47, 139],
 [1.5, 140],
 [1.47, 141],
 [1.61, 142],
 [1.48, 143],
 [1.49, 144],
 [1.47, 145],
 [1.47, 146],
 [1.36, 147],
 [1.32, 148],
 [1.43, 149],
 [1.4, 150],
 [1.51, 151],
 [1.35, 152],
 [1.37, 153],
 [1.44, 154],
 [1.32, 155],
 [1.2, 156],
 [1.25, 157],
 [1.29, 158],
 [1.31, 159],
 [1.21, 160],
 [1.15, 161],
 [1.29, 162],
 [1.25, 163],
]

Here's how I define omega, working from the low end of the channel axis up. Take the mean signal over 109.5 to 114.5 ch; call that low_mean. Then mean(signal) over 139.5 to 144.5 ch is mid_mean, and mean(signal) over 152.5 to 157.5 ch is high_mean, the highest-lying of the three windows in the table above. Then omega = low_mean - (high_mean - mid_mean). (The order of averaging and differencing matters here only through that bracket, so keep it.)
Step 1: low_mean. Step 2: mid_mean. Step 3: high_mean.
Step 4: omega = 1.83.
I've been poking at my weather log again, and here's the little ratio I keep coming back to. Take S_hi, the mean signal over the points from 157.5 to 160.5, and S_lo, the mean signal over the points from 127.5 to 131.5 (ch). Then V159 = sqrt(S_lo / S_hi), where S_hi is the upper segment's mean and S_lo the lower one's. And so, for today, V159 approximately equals 1.01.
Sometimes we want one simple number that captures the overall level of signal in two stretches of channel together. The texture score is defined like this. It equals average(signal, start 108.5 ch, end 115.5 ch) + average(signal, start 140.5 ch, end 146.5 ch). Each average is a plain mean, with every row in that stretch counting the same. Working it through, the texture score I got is 3.18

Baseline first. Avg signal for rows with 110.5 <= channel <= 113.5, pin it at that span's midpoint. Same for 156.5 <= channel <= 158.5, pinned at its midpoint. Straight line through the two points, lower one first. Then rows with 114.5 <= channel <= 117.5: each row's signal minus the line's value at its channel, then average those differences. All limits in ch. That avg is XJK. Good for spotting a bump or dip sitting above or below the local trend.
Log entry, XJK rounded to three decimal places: 0.198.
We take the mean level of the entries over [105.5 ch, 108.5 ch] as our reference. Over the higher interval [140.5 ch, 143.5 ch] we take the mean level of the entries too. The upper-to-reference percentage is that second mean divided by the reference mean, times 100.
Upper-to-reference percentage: 91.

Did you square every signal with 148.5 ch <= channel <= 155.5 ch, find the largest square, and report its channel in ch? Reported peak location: 151 ch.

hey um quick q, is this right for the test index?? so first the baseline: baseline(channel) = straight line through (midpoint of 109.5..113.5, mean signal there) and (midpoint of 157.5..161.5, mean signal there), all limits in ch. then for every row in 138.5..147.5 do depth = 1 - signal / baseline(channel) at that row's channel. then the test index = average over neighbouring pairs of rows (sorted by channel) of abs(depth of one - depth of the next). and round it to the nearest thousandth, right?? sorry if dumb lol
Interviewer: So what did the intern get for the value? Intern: 0.043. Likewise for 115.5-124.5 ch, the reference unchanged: 0.070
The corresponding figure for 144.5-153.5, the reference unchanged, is 0.055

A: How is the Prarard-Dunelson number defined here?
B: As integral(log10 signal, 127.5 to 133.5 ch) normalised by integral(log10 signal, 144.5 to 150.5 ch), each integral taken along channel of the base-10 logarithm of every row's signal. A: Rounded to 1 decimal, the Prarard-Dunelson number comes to 0.9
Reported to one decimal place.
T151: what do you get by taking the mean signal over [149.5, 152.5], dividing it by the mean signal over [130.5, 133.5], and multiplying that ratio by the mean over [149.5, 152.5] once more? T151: 1.3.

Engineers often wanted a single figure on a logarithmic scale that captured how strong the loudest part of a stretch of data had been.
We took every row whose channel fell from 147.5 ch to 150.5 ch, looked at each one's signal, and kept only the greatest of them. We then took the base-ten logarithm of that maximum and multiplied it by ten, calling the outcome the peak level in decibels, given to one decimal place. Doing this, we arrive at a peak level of 1.6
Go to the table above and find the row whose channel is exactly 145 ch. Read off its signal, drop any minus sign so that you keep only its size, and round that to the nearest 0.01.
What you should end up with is 1.47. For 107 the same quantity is 1.64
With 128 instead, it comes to 0.98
